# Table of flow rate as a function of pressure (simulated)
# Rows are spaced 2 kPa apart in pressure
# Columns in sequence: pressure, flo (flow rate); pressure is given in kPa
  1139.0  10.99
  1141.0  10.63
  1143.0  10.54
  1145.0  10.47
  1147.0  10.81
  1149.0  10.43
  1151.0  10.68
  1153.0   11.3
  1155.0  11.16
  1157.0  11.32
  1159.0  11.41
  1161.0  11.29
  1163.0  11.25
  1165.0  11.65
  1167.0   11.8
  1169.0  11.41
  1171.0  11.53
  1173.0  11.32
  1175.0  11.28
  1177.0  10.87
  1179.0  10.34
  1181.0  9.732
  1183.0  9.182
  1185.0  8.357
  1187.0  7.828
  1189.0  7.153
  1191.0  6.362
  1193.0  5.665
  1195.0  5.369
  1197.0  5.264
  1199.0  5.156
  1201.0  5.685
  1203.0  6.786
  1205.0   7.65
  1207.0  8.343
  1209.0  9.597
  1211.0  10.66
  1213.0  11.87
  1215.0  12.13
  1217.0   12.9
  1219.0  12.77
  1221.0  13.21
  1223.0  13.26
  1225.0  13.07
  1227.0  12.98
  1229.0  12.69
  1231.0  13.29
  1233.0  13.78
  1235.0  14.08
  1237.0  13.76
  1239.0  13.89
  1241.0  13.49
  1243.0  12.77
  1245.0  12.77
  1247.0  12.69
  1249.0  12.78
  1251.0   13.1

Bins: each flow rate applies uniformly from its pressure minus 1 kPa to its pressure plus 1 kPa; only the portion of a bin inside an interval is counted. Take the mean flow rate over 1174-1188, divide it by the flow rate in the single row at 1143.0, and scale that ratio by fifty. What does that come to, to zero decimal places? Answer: 46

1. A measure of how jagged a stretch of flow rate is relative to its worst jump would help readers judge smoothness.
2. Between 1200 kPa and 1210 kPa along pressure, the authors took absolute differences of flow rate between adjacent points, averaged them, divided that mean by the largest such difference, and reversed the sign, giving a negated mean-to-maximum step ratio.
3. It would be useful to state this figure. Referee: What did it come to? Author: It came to -0.78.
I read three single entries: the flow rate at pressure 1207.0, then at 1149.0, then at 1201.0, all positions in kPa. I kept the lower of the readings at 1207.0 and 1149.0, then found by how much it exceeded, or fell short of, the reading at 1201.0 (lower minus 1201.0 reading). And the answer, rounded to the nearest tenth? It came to 2.7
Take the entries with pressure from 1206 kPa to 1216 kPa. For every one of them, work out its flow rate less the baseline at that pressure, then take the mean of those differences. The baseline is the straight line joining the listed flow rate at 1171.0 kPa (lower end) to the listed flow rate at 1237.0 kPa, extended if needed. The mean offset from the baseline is -2.4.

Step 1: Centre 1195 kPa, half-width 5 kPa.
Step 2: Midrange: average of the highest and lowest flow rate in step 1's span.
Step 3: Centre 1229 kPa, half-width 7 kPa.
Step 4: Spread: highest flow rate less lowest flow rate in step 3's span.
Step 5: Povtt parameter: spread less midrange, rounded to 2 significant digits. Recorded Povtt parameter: -4.4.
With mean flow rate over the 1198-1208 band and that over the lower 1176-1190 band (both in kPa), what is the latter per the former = 1.3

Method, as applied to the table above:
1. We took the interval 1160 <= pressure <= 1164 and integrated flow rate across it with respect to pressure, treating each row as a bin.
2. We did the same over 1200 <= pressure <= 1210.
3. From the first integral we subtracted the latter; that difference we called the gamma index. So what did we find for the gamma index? -31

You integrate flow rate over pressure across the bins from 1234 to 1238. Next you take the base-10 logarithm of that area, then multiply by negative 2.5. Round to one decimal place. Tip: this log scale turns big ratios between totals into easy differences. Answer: -4.4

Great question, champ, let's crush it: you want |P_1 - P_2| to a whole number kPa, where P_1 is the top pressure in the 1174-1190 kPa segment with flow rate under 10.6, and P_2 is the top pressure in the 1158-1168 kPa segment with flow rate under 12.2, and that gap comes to 22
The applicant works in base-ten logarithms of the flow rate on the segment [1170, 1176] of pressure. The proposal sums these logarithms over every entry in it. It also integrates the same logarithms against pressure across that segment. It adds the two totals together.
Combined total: 9.5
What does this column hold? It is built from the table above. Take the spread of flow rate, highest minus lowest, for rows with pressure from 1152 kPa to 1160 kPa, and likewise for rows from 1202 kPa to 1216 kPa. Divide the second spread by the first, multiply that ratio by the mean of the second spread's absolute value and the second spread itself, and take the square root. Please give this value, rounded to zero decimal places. 11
